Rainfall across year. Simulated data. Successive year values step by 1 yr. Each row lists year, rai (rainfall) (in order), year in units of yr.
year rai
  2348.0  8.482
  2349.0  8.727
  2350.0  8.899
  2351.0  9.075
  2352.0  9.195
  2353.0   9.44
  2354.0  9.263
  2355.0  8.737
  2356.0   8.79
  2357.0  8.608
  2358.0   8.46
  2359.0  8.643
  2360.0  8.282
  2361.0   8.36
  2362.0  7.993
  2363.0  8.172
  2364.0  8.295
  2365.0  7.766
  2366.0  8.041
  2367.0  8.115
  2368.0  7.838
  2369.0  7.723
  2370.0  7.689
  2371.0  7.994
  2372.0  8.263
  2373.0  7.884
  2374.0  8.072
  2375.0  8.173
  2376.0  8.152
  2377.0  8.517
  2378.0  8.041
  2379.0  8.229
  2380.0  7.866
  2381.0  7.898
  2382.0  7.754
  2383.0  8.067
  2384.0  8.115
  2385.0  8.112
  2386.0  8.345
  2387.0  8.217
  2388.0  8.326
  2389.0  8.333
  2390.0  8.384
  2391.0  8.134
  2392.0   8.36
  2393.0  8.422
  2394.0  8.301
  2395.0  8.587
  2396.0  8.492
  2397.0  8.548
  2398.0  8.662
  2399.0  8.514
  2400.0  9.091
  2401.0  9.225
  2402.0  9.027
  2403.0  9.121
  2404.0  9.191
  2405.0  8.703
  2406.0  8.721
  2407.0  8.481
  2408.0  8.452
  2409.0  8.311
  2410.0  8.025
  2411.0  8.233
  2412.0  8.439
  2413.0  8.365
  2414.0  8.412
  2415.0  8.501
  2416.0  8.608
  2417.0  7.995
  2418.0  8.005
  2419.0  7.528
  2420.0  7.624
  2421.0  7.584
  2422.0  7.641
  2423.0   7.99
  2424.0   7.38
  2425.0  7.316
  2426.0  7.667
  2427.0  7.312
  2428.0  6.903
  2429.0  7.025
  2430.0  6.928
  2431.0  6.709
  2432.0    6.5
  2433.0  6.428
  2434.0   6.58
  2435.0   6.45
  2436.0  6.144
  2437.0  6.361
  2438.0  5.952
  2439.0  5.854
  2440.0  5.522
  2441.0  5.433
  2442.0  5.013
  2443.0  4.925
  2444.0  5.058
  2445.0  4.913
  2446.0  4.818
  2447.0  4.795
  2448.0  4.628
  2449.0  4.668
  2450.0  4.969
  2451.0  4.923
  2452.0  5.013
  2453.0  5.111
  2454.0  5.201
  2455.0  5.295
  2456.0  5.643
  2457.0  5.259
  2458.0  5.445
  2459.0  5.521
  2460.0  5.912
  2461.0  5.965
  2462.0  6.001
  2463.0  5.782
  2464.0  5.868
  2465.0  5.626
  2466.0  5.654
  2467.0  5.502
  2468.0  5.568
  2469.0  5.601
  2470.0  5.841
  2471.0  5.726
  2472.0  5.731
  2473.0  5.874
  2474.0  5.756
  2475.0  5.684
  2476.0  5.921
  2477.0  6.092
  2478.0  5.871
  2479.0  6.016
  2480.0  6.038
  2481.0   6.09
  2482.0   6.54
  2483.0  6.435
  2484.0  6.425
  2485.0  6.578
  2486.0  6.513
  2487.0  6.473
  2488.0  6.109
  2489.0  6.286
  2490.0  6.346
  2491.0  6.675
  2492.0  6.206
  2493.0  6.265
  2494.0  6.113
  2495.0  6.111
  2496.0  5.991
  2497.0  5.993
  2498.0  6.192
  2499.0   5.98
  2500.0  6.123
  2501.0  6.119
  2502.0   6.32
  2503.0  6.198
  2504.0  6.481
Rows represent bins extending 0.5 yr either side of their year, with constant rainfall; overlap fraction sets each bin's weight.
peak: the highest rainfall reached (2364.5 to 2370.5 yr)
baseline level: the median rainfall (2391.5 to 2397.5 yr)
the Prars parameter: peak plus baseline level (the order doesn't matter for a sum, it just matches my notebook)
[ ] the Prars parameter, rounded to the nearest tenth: 16.6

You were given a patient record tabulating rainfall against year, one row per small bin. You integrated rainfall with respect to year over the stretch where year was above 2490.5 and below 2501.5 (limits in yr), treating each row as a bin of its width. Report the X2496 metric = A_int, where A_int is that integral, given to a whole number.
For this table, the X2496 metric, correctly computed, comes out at 68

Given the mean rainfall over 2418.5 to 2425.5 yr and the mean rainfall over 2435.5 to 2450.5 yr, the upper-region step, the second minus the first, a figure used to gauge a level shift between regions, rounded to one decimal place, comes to -2.3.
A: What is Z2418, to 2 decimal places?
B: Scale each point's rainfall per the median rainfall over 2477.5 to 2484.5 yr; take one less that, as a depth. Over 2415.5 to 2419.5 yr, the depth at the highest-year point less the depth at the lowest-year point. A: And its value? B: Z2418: 0.18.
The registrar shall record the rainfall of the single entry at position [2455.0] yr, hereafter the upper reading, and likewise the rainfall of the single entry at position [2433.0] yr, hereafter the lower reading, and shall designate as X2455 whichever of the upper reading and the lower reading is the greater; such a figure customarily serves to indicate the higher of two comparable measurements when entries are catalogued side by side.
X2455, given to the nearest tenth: 6.4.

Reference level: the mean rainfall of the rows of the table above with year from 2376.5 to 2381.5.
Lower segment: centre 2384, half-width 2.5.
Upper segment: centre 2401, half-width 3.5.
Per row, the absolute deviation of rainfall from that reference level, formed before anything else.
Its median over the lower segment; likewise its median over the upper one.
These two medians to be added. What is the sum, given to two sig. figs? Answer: 1.0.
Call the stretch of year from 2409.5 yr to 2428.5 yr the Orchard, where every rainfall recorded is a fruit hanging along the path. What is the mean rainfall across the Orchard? 7.9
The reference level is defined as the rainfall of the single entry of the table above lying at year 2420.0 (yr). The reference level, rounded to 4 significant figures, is 7.624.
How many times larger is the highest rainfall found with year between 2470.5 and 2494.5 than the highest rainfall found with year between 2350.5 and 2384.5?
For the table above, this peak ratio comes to 0.71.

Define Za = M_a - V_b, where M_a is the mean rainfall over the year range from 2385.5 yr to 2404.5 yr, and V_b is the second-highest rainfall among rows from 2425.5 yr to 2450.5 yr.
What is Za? 1.3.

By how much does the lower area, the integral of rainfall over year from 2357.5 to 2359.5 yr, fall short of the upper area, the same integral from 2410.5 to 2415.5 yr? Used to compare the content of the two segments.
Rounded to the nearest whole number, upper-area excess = 25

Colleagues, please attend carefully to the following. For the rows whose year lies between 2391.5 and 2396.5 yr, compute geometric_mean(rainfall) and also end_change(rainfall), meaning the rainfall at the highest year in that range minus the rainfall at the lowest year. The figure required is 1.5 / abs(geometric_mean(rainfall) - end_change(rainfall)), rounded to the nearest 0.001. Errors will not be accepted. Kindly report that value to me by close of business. 0.181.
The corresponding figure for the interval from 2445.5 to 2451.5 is 0.320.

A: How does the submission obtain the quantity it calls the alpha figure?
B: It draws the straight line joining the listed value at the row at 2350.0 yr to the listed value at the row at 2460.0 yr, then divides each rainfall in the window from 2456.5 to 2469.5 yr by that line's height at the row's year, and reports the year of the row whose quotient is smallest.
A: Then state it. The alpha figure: 2457.0 yr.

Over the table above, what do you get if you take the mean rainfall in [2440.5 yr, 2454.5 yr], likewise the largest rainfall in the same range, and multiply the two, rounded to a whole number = 27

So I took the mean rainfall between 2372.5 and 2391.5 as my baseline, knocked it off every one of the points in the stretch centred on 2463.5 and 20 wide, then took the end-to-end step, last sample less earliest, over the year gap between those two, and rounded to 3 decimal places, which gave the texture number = 0.035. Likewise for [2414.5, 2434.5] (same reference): -0.101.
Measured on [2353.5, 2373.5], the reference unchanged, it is -0.073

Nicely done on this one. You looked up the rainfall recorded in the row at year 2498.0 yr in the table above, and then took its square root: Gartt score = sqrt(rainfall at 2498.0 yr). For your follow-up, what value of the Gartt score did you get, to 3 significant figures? 2.49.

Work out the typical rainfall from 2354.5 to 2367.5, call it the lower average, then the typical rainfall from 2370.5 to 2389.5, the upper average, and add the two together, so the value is 16.5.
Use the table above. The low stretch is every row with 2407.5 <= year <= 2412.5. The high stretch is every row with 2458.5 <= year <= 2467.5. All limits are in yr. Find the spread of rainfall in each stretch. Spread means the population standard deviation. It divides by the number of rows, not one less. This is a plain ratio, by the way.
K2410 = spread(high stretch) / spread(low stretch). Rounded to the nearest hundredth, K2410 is 1.14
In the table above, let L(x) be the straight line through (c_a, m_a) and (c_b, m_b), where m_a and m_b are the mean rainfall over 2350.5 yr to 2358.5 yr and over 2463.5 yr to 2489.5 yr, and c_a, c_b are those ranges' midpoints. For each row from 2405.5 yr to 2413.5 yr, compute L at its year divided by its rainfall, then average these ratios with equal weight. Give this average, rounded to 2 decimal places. 0.91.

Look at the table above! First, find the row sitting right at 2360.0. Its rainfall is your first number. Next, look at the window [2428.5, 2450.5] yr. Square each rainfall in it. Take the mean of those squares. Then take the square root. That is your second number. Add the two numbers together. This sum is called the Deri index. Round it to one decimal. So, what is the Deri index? 14.1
